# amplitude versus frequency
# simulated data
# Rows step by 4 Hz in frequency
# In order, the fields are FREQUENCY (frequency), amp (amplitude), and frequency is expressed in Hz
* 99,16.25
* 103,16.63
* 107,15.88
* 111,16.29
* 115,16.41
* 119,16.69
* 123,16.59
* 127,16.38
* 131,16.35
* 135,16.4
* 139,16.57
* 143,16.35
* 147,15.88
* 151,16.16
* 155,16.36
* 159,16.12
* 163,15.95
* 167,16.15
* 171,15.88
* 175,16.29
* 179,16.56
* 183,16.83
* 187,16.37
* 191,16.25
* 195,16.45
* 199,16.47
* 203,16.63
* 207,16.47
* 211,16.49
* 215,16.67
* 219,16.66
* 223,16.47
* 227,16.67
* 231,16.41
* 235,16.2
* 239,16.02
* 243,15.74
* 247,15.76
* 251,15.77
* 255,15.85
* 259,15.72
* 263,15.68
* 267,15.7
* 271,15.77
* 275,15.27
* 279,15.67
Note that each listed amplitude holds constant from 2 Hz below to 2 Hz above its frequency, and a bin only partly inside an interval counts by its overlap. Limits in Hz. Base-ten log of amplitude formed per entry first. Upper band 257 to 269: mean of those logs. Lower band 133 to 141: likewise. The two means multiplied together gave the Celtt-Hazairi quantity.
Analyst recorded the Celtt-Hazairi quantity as 1.46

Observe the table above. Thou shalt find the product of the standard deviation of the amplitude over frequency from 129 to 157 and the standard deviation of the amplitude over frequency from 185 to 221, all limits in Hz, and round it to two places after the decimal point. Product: 0.03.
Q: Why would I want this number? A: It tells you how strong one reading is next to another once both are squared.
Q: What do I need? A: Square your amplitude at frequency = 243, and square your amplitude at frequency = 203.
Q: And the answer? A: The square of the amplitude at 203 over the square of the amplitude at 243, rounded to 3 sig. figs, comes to 1.12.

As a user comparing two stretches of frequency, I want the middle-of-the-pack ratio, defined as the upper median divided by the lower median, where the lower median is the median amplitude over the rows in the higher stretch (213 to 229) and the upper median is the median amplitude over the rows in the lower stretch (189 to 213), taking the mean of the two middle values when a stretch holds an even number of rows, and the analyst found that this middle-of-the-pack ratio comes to 0.99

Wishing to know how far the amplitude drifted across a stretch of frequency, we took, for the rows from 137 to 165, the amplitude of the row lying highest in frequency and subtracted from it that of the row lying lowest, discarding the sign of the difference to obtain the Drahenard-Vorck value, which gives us 0.6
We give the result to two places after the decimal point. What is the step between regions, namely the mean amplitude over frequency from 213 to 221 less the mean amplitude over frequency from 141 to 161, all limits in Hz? 0.49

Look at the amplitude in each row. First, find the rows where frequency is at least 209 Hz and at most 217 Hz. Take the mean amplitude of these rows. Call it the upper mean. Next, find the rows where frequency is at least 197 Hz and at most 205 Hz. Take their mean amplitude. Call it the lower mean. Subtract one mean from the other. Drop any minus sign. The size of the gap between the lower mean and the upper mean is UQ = 0.0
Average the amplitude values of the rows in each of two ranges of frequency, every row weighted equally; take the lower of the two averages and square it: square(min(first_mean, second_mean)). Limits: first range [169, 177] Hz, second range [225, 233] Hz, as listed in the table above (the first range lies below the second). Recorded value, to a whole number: 259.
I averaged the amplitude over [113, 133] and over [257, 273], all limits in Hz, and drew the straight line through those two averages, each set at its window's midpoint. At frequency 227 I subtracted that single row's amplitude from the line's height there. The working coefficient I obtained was -0.75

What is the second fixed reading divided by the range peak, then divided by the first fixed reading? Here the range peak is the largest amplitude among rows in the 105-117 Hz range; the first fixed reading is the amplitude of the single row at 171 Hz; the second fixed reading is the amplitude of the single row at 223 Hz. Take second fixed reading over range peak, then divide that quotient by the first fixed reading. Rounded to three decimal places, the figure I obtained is 0.063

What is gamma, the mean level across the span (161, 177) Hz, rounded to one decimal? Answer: 16.1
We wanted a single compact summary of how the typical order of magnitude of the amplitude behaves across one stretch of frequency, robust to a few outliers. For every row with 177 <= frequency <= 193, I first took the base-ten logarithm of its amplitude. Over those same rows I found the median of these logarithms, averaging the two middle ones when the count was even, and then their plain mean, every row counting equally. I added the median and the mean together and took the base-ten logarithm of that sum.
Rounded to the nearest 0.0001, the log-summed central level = 0.3863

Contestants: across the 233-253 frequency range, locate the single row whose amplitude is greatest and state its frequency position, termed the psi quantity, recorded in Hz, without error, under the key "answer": 235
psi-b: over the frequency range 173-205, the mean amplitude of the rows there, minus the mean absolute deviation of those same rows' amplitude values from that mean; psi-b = 16.3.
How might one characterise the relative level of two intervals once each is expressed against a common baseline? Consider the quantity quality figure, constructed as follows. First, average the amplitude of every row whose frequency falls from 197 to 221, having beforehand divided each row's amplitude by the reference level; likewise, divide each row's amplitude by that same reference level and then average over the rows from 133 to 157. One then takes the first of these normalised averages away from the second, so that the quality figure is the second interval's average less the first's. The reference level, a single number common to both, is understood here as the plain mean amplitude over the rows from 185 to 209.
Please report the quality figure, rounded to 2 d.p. -0.02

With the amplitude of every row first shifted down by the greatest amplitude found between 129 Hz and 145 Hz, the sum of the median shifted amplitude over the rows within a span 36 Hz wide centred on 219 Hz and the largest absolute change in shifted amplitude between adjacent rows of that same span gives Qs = 0.18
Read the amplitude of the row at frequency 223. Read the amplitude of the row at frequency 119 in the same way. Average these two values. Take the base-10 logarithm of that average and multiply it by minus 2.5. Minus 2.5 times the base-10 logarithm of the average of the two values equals -3.05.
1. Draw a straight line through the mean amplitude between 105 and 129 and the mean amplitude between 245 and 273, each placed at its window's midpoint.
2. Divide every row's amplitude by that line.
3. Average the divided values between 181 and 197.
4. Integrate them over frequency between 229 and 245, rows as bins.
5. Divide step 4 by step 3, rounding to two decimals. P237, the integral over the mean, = 15.84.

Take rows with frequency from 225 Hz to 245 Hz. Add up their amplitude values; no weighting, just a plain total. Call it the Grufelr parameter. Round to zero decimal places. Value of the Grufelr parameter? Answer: 81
